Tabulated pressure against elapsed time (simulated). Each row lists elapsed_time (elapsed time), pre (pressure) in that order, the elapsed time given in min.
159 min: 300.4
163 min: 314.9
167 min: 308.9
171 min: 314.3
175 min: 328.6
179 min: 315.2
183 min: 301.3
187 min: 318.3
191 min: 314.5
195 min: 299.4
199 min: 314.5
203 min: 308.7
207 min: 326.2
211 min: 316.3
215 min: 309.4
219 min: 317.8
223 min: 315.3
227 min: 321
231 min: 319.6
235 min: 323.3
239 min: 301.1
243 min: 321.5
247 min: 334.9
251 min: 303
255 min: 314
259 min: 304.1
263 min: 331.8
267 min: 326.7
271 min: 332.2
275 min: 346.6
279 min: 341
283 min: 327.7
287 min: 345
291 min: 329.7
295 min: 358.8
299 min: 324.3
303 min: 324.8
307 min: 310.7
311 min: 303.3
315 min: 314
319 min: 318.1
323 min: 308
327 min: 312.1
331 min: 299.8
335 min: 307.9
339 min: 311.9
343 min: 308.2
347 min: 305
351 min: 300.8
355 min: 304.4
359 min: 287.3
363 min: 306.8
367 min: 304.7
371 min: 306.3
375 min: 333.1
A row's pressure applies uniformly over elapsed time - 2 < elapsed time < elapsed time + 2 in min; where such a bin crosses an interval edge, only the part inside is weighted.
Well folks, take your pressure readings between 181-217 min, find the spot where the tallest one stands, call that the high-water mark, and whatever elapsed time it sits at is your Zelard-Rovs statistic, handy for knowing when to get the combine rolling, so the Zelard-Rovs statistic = 207 min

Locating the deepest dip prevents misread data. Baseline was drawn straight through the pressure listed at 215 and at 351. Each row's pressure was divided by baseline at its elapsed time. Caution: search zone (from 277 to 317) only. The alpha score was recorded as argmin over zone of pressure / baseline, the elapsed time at 311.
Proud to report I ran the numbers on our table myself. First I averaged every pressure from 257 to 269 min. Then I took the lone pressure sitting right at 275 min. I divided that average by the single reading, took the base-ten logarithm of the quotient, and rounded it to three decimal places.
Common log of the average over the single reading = -0.034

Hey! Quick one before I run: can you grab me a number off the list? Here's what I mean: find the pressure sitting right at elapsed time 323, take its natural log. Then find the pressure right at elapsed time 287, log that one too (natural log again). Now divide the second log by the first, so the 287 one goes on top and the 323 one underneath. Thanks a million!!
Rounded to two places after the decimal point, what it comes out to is 1.02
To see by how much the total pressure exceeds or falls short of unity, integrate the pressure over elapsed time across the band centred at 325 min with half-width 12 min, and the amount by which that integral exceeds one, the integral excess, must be 7439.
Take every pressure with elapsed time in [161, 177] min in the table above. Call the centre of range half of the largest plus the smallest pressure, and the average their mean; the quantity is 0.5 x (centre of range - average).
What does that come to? 1.0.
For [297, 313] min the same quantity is -0.9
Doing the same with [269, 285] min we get 0.1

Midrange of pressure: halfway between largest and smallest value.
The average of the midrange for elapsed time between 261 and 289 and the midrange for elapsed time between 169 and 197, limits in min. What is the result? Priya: 325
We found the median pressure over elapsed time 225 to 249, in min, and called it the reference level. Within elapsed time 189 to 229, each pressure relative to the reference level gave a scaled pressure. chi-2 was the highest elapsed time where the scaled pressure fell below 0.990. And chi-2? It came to 223 min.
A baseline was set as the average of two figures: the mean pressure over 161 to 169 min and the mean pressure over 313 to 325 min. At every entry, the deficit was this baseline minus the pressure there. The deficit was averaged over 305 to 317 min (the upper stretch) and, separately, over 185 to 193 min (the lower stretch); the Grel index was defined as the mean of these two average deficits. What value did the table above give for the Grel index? 0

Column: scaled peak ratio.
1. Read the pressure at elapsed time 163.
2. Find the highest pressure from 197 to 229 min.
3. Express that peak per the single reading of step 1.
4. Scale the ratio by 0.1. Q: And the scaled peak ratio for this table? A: 0.104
